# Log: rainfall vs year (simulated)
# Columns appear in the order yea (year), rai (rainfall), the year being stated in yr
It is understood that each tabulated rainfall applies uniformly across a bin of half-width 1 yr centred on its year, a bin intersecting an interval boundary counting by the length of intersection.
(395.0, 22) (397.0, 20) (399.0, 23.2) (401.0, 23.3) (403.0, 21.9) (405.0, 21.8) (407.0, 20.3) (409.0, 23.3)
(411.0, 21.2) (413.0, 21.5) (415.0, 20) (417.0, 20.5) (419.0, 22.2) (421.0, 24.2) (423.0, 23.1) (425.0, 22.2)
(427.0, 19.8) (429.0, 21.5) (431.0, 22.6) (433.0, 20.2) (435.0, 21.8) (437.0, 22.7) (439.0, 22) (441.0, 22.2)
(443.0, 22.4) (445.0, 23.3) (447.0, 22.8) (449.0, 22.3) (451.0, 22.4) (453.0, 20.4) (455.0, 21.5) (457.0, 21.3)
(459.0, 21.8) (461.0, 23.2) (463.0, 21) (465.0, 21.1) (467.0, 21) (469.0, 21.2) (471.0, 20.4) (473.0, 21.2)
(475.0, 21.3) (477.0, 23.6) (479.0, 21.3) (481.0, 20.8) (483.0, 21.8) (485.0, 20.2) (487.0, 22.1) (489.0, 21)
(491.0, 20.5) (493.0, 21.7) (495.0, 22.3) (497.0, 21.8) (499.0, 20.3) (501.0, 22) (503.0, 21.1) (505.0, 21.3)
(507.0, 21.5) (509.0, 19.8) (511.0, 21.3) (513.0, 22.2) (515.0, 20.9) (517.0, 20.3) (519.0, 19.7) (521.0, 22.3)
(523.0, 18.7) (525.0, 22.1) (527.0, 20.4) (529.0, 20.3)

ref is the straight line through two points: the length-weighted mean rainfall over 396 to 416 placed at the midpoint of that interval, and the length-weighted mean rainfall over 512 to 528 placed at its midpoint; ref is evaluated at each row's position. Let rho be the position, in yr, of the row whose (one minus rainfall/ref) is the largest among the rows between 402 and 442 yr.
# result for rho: 427.0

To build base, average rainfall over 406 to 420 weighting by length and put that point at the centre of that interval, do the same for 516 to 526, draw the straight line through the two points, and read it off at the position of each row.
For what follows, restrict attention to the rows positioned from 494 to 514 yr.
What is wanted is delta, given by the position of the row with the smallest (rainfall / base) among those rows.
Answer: 509.0 yr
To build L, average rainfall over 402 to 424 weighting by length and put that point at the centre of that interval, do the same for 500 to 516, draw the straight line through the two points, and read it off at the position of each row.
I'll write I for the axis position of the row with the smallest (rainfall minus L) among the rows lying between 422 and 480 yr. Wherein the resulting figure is 427.0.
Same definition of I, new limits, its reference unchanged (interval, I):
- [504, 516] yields 509.0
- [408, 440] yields 427.0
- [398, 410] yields 407.0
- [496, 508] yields 499.0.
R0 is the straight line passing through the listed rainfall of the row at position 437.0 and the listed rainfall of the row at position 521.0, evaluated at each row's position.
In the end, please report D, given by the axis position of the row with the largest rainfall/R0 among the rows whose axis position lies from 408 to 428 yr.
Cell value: 421.0 yr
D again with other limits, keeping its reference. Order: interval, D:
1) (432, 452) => 445.0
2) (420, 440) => 421.0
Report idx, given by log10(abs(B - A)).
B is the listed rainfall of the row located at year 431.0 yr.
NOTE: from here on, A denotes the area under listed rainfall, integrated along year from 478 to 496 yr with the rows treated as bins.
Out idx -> 2.56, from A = 383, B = 22.6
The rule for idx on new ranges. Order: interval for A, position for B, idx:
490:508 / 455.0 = 2.56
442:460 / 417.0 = 2.58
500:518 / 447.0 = 2.55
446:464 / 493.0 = 2.57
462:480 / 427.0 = 2.56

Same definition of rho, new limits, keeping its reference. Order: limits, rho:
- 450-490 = 453.0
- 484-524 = 523.0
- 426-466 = 427.0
